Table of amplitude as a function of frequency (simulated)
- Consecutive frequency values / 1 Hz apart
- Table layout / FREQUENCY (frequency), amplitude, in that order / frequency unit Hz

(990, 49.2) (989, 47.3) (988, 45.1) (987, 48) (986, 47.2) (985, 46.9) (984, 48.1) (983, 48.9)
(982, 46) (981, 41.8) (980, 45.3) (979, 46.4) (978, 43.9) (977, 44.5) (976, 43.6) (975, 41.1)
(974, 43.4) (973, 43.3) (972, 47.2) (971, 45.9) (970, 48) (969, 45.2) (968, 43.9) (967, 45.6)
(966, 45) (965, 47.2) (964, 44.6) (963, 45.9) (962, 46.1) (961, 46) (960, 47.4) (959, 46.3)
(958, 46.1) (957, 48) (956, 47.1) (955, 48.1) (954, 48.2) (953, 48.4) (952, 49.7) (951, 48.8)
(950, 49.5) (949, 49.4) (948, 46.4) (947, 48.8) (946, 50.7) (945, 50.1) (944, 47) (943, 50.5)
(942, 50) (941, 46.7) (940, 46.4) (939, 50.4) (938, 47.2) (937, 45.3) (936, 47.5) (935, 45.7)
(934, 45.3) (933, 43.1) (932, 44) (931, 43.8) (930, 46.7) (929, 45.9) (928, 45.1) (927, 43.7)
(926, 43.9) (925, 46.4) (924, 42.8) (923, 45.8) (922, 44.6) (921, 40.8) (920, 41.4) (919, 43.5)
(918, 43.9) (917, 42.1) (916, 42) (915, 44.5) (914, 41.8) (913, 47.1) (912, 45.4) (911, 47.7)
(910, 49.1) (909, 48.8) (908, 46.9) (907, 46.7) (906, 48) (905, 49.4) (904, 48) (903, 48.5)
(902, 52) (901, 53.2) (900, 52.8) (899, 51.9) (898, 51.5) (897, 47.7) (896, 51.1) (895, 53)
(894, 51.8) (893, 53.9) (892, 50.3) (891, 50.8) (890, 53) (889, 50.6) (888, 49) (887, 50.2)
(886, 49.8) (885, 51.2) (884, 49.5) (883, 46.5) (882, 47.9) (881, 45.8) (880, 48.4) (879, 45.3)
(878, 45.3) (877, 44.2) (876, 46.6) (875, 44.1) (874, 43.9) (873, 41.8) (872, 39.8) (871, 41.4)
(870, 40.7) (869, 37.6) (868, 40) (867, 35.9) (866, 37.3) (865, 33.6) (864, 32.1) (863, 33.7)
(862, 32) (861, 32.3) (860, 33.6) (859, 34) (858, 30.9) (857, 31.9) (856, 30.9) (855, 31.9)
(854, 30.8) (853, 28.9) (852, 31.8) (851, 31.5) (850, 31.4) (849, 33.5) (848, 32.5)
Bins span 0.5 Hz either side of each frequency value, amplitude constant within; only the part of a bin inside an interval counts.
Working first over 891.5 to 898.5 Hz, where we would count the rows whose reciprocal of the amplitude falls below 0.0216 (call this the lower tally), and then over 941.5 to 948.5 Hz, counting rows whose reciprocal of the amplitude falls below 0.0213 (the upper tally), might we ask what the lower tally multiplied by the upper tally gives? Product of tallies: 42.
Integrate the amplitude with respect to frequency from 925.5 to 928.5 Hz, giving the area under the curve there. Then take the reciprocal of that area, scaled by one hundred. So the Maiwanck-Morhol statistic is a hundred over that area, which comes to 0.75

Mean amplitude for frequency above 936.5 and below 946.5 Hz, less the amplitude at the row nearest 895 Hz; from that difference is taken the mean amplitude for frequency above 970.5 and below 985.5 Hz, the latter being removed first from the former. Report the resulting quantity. -50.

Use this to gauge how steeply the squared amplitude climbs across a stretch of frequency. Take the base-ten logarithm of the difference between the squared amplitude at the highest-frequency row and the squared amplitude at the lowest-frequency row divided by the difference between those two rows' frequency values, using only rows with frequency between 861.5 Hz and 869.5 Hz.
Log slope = 1.7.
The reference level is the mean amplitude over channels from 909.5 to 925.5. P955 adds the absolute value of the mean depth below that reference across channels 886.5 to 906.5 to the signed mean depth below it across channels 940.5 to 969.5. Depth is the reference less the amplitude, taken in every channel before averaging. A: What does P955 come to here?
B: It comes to 3.4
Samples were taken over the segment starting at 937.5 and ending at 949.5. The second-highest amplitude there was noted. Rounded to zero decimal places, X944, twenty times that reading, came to 1010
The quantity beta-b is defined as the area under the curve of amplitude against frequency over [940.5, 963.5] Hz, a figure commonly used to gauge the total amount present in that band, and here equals 1105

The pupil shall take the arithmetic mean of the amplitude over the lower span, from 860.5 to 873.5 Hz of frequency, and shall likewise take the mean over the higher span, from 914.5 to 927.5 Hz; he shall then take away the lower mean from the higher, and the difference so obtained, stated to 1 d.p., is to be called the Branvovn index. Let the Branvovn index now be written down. 6.7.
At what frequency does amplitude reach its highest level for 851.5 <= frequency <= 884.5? 884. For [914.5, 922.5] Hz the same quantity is 922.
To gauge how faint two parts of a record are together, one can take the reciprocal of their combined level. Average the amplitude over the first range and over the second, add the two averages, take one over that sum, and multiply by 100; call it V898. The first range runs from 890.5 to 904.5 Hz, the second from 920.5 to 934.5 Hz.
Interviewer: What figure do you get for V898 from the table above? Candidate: 1.05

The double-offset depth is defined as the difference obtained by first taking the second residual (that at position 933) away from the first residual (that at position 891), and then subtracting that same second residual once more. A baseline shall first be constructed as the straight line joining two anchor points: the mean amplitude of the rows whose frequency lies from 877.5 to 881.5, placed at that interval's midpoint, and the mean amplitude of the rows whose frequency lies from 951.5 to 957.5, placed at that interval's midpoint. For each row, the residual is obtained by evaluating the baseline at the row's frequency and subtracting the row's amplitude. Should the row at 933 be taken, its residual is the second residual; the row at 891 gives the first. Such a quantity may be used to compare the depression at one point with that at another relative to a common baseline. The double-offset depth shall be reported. -13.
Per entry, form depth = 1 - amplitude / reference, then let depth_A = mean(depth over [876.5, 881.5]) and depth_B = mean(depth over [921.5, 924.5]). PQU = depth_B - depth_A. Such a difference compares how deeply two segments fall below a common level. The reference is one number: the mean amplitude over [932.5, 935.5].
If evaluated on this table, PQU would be 0.03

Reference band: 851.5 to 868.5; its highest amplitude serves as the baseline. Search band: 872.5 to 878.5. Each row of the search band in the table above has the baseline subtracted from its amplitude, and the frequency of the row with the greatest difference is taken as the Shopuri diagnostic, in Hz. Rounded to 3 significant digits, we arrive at 876 Hz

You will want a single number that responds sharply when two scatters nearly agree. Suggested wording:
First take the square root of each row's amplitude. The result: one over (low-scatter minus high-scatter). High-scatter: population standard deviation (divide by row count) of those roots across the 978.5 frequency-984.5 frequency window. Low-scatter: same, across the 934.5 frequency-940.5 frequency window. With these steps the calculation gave -21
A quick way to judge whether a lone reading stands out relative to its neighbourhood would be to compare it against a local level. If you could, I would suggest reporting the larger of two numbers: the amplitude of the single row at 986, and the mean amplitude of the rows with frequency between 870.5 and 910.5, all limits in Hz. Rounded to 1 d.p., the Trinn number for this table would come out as 48.5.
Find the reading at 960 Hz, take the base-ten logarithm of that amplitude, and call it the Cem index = 1.68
